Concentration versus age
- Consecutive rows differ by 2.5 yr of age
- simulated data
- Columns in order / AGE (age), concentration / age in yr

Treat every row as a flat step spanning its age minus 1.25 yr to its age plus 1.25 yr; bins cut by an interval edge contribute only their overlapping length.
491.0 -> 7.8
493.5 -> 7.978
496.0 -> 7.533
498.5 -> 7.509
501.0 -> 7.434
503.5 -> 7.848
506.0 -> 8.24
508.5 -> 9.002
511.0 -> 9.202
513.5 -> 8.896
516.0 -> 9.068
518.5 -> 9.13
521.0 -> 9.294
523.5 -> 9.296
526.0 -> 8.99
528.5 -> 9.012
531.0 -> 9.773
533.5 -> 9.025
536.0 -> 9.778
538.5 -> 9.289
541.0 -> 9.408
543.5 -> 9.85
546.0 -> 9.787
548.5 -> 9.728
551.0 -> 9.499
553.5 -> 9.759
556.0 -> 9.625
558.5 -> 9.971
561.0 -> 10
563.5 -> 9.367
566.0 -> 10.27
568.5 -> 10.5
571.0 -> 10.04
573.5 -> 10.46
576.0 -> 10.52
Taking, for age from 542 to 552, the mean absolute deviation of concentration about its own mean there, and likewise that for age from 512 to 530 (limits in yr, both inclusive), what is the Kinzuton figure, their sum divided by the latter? 1.89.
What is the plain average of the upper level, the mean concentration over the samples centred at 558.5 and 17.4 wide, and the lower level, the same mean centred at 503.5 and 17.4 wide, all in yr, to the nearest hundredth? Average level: 8.95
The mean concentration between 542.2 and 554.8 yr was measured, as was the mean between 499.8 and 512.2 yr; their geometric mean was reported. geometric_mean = 9.0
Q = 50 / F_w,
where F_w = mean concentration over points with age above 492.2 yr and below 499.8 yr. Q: 6.5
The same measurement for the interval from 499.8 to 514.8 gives 5.9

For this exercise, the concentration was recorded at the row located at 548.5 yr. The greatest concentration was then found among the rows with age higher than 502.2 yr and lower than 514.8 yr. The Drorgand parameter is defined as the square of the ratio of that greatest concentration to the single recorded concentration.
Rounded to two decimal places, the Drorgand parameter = 0.89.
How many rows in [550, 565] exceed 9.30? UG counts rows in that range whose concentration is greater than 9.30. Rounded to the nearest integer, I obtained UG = 6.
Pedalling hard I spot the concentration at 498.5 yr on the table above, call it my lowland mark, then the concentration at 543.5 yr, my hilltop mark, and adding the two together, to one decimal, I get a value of 17.4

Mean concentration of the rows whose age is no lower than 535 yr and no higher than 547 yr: 9.62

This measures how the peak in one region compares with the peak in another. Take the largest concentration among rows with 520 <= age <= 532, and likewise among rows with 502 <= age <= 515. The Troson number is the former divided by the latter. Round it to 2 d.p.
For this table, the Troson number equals 1.06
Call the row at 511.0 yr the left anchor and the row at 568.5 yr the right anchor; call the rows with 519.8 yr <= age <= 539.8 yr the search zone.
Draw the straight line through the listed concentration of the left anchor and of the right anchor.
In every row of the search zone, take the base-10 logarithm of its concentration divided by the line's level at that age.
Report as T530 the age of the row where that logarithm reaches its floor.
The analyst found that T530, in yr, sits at 533.5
